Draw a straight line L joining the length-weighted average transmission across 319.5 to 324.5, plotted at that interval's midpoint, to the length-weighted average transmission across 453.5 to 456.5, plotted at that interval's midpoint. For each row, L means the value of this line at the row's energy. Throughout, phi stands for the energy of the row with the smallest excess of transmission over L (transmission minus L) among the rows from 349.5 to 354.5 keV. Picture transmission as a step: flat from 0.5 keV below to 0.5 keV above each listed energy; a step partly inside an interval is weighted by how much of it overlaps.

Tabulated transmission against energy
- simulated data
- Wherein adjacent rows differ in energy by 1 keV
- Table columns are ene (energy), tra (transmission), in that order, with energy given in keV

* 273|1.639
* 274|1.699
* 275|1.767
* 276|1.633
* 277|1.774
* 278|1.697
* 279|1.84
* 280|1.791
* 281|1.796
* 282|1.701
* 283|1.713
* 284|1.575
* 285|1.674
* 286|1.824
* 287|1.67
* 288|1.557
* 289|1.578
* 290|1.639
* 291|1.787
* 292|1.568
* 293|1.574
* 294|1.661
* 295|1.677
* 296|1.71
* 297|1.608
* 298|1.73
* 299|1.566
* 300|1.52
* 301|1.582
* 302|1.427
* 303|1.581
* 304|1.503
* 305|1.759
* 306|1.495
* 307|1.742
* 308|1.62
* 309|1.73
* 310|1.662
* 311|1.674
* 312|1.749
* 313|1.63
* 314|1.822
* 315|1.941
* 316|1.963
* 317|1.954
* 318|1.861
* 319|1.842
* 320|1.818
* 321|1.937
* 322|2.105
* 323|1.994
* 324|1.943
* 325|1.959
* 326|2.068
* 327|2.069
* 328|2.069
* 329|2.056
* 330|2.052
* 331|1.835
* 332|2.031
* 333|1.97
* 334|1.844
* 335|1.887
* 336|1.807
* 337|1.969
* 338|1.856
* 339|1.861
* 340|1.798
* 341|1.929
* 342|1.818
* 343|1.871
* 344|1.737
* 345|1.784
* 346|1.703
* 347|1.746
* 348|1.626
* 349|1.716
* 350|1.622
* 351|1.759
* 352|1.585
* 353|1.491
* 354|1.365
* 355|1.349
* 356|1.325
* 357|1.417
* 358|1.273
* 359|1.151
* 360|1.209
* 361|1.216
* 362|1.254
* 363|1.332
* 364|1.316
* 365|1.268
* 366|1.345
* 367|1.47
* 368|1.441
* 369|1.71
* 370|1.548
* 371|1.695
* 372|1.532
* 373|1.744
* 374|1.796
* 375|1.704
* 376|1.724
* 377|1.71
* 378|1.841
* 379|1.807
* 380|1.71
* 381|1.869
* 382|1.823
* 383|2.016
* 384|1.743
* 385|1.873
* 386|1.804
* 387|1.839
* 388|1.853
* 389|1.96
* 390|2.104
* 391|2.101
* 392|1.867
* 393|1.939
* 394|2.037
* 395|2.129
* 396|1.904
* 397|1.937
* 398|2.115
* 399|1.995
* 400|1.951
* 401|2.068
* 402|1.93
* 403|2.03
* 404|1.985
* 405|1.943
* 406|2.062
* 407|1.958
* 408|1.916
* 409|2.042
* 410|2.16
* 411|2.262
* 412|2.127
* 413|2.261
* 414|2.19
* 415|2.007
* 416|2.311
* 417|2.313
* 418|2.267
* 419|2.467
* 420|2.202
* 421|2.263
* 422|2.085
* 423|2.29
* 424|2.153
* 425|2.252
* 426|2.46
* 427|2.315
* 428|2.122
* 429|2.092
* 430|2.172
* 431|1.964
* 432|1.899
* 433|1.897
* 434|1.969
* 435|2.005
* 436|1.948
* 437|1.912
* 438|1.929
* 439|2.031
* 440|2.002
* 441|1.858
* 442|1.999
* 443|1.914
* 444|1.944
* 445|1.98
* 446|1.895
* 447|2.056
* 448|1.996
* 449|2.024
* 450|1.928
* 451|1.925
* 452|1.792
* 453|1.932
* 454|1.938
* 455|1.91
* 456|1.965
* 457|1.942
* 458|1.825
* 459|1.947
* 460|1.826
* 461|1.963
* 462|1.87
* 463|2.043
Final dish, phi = 354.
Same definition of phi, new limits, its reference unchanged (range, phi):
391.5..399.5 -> 392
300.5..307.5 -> 302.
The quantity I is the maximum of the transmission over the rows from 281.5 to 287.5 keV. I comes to 1.824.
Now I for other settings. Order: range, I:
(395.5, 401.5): 2.115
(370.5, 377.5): 1.796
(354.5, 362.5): 1.417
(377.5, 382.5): 1.869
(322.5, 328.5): 2.069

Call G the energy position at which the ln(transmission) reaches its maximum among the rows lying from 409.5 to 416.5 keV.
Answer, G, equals 416 keV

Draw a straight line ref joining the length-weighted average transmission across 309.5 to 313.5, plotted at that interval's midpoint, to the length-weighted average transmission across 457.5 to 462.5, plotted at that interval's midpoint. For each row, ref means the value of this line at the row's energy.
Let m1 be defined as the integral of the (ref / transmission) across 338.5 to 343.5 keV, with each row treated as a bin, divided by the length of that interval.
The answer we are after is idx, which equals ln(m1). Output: -0.08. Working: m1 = 0.93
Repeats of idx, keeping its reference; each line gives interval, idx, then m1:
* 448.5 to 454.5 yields -0.02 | 0.98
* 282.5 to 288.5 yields -0.01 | 0.99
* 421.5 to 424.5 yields -0.17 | 0.84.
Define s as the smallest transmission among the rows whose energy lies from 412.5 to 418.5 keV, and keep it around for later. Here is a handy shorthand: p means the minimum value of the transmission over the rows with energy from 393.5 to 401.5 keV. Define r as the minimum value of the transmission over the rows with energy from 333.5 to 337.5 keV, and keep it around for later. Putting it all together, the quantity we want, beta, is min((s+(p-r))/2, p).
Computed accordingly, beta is 1.05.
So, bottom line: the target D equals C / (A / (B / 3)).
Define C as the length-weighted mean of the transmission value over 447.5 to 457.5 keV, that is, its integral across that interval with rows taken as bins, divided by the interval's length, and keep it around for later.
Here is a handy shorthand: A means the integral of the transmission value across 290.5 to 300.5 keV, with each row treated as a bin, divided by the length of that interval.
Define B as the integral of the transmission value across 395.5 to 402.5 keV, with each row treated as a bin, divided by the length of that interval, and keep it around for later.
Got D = 0.78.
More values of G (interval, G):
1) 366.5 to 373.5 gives 373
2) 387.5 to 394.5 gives 390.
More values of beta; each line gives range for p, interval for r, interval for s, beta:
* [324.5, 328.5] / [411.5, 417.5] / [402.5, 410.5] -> 0.93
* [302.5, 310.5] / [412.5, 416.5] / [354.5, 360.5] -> 0.32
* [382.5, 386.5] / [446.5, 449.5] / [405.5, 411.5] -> 0.83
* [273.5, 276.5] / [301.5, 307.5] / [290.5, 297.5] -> 0.89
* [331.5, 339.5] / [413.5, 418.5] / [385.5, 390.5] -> 0.80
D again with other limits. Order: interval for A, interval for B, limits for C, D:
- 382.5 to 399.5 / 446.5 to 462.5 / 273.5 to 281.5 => 0.58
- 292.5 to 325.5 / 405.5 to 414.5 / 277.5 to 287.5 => 0.70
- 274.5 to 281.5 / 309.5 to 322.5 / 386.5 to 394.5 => 0.69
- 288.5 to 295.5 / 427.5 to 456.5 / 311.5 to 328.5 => 0.77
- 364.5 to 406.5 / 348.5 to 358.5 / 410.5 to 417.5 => 0.60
